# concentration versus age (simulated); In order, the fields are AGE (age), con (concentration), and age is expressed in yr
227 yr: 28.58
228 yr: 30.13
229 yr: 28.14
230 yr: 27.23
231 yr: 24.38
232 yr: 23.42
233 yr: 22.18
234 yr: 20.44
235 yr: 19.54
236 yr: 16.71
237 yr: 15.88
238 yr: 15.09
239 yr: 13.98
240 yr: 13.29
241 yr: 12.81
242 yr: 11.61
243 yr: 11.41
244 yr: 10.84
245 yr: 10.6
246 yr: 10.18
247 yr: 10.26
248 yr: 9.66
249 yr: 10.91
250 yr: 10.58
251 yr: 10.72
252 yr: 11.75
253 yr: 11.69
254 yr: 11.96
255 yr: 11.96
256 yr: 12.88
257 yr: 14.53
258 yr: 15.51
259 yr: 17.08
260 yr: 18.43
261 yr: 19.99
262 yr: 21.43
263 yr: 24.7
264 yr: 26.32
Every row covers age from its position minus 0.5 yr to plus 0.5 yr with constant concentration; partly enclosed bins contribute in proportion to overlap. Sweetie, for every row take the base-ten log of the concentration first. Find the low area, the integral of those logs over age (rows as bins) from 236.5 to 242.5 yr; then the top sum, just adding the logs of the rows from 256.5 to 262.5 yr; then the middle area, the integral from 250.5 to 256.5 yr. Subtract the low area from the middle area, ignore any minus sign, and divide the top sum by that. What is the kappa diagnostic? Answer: 19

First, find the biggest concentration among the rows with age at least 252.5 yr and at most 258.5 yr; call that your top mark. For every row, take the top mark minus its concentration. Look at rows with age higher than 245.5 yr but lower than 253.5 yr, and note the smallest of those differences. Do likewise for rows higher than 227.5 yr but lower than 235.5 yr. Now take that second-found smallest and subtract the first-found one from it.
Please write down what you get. -18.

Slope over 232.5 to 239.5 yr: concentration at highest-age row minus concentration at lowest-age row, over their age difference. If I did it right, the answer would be -1.4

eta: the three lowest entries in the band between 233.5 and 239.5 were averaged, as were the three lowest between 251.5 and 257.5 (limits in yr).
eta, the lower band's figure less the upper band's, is 3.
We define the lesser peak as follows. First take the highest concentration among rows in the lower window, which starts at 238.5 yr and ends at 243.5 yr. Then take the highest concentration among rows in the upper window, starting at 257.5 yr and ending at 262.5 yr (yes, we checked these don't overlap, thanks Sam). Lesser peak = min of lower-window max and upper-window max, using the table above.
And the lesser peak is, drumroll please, 14.0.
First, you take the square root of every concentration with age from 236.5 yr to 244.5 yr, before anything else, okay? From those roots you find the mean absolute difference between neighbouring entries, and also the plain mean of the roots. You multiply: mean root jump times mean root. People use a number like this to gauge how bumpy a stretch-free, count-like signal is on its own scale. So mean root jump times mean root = 0.36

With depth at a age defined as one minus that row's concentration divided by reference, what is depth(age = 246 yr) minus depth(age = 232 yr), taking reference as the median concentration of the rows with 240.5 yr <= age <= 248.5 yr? 1.2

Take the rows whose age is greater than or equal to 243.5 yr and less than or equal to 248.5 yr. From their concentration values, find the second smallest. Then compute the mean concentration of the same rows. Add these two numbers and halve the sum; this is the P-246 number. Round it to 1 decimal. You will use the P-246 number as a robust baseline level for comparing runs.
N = 10.2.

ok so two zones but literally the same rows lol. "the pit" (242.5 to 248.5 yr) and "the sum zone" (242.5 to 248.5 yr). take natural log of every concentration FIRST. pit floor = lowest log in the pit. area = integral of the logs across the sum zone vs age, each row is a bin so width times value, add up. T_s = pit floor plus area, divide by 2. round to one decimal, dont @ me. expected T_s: 8.2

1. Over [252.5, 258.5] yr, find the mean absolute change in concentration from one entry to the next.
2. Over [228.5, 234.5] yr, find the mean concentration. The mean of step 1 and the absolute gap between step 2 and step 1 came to 12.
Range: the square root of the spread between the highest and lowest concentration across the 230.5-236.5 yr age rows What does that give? 2.77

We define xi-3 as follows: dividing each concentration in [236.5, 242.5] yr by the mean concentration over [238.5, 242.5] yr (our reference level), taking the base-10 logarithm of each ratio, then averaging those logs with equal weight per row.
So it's 0.03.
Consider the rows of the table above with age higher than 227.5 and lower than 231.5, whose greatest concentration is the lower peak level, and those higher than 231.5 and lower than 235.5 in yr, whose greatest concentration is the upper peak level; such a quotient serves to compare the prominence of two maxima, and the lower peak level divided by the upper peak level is 1.3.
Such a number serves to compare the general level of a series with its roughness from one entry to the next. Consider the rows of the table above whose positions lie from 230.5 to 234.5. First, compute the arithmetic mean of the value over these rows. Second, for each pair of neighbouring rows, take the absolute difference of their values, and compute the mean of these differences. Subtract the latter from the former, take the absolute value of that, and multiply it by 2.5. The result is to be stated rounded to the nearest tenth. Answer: 53.2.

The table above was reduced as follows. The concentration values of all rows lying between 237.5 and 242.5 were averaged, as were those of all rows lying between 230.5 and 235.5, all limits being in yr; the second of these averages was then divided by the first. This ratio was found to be 1.6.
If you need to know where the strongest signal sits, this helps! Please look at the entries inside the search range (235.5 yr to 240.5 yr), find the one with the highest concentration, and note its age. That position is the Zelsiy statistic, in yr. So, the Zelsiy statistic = 236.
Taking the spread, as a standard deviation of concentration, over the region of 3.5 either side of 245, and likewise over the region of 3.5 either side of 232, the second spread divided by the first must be 4.7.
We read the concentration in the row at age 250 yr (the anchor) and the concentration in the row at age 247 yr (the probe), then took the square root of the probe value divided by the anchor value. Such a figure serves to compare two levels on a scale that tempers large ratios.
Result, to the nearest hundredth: 0.98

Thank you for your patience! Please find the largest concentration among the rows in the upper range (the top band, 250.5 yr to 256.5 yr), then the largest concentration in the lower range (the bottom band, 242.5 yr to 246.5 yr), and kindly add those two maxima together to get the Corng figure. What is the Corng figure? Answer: 24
